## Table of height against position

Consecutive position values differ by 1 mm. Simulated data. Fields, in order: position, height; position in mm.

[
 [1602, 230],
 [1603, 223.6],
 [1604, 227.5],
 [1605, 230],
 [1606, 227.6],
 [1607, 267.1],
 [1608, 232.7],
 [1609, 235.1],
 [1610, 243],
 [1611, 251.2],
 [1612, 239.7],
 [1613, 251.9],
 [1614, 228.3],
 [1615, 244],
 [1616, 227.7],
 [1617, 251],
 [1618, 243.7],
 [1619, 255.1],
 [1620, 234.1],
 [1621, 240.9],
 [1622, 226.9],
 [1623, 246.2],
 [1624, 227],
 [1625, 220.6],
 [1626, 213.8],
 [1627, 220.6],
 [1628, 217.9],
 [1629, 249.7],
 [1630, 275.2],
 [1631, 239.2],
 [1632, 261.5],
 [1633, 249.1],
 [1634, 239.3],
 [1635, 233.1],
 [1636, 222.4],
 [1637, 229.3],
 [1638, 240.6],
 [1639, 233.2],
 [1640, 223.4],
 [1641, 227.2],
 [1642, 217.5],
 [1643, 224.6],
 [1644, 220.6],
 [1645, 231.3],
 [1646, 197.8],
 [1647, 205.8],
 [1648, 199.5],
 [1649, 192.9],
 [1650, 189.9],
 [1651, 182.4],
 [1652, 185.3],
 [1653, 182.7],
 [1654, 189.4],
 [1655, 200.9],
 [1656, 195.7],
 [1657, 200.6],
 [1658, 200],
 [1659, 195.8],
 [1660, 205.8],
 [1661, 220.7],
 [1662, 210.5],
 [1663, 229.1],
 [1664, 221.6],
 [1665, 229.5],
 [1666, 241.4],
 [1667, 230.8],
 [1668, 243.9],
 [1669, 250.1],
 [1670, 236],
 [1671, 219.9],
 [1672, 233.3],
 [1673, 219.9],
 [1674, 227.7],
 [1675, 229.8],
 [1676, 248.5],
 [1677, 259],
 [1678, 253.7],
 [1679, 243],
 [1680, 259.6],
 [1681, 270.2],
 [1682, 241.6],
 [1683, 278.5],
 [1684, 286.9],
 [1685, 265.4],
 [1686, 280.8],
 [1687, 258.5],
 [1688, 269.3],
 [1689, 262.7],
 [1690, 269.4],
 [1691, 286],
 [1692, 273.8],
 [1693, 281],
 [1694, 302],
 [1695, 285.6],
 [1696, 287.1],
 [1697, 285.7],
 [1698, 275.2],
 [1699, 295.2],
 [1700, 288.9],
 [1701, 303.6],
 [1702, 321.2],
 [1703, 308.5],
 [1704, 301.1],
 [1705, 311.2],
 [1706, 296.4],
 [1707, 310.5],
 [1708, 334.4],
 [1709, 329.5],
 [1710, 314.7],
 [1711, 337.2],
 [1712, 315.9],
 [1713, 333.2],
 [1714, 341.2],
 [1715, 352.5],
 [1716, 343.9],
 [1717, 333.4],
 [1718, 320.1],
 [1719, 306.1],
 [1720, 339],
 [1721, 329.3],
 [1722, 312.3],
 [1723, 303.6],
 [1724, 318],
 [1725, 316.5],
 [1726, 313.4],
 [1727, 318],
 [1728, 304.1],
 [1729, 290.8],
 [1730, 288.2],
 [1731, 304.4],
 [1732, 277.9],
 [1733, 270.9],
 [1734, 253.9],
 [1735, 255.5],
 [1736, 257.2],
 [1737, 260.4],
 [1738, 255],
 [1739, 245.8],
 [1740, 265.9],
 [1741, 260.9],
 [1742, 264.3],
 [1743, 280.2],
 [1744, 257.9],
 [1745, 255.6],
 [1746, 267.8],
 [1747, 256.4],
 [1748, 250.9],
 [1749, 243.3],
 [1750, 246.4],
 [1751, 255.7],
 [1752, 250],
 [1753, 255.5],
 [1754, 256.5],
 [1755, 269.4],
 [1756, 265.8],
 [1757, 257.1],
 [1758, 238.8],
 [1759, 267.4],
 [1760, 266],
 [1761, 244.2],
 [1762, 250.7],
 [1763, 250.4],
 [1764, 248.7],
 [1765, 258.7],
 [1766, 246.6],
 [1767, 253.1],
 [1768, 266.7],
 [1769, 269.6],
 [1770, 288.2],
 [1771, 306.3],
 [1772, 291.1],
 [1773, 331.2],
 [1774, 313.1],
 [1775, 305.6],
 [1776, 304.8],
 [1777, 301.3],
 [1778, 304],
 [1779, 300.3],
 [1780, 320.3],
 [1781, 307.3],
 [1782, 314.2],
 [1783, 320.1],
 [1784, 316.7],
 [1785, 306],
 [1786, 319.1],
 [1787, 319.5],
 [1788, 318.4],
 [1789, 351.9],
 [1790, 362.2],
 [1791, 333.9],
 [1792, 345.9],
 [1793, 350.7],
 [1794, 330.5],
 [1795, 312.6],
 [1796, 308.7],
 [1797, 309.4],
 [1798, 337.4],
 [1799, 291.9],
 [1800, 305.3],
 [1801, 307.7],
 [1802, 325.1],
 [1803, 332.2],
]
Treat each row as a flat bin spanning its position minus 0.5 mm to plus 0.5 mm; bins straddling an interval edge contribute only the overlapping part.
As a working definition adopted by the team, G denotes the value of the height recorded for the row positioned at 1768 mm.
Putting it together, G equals 266.7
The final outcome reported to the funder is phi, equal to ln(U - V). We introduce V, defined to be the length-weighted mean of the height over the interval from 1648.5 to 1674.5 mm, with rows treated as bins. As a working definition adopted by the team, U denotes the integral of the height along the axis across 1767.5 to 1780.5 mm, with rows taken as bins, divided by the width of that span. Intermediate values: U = 300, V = 213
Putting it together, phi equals 4.5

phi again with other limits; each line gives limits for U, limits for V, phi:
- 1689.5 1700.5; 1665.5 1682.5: 3.8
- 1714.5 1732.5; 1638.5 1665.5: 4.7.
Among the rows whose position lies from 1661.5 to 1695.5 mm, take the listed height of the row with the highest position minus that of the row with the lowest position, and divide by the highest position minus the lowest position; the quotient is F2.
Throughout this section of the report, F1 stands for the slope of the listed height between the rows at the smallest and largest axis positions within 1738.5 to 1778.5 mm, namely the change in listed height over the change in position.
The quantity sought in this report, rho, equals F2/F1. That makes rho 2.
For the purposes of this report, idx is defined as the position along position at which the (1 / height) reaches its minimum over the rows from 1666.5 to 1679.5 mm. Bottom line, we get 1677 mm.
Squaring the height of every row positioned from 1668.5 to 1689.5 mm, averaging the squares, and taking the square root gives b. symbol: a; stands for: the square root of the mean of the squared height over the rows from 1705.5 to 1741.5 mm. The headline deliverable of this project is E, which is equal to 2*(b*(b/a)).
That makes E 420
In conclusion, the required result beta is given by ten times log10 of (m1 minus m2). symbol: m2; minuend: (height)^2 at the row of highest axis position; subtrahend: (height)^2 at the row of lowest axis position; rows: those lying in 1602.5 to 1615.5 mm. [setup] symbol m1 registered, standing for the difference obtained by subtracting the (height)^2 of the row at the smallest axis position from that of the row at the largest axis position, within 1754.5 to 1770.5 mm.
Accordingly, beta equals 29.7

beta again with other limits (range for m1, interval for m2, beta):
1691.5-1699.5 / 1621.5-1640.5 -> 41.4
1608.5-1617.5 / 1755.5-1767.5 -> 41.6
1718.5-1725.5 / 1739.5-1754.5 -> 40.6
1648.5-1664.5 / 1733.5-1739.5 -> 42.0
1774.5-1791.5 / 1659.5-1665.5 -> 38.9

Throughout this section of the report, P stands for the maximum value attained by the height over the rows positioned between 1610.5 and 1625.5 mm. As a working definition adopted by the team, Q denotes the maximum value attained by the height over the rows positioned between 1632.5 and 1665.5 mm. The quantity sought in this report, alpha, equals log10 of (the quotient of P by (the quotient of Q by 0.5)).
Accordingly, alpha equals -0.29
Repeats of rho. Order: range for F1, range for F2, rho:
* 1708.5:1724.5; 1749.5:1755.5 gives -6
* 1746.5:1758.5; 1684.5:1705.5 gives -1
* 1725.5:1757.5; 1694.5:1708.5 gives -2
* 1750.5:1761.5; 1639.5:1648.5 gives 3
